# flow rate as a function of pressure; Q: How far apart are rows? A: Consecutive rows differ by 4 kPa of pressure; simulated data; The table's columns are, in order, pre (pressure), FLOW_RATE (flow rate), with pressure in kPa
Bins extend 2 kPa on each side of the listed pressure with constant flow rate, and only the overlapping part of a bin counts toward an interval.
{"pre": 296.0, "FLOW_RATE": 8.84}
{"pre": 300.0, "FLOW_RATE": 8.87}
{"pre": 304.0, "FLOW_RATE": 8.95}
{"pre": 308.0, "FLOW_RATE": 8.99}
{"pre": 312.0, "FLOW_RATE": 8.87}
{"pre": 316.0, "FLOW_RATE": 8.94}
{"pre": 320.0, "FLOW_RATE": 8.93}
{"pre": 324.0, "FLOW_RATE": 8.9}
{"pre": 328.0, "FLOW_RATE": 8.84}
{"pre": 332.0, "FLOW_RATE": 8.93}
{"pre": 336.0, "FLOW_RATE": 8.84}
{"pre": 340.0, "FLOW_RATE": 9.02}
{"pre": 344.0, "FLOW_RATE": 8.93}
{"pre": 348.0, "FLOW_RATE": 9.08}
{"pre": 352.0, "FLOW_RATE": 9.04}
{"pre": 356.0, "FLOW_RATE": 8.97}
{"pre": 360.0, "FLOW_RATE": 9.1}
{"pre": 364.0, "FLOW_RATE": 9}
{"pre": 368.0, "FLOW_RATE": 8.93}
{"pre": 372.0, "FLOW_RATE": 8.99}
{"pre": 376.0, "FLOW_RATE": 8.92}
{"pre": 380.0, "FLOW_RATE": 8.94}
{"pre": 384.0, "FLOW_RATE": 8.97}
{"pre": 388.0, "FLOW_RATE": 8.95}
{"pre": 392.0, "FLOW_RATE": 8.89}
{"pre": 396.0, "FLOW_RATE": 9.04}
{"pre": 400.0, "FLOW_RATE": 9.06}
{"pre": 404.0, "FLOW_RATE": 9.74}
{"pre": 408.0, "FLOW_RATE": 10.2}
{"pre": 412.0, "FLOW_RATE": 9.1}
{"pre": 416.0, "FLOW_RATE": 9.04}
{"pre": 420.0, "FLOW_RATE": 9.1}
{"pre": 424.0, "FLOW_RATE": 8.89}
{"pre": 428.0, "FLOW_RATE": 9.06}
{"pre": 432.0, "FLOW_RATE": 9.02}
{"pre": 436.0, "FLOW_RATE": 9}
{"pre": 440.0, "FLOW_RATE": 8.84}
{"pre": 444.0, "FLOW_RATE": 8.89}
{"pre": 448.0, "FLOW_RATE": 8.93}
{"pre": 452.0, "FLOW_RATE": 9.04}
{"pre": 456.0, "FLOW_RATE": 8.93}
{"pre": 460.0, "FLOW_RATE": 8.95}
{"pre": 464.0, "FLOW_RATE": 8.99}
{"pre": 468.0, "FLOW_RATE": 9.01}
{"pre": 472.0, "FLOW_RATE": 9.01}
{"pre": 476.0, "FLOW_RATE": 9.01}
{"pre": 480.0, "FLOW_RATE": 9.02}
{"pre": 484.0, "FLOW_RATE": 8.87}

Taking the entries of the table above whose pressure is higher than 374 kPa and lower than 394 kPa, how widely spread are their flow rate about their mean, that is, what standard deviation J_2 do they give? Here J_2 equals 0.03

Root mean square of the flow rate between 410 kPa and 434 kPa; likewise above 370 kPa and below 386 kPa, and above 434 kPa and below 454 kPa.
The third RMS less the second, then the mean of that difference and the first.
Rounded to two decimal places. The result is 4.51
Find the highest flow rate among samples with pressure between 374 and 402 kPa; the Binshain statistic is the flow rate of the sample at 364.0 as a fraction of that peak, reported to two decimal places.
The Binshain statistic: 0.99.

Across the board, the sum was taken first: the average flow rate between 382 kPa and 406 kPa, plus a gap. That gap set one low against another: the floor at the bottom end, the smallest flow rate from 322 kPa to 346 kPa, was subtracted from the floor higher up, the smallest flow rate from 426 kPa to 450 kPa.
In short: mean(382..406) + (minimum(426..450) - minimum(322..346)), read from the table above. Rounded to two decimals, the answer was 9.11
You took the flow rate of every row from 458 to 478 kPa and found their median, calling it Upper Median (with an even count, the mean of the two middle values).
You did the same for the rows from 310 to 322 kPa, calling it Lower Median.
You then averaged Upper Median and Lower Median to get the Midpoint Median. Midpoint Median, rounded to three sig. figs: 8.97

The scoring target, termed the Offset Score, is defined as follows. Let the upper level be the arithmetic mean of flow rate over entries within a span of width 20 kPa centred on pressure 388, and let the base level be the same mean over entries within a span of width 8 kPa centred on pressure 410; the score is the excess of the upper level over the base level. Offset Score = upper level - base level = -0.69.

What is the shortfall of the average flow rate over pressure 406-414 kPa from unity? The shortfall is -8.65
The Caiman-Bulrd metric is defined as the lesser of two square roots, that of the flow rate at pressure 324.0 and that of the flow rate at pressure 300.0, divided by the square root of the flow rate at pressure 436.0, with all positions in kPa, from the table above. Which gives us 0.99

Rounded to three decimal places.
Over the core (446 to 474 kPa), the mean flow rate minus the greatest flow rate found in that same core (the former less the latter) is -0.060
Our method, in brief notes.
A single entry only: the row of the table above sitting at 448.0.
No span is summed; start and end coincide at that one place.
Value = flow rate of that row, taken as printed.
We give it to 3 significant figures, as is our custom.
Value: 8.93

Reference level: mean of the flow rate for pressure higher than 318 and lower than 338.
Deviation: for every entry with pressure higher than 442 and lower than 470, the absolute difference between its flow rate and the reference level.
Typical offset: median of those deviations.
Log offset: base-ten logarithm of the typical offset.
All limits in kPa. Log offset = -1.2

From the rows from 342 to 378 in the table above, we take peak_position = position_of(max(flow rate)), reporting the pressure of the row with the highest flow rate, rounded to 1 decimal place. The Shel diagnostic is 360.0 kPa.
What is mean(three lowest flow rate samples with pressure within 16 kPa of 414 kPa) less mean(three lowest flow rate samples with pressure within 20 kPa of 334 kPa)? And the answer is 0.14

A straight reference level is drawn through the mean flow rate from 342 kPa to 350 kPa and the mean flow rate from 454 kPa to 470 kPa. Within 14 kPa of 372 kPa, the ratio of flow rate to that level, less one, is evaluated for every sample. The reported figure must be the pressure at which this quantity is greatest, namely 360.0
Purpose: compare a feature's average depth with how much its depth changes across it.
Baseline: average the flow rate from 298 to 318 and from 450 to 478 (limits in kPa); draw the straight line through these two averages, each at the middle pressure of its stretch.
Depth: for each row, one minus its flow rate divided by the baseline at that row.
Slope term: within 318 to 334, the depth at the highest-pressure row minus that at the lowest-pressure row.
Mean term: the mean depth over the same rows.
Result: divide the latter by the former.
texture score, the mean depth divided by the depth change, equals 6.1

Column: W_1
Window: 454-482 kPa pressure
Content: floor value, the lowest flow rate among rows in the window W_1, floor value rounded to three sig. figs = 8.93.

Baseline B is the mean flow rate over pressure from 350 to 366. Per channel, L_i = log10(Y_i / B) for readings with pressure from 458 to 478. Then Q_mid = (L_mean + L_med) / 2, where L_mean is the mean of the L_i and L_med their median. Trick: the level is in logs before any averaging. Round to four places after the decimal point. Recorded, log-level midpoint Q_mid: -0.0012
